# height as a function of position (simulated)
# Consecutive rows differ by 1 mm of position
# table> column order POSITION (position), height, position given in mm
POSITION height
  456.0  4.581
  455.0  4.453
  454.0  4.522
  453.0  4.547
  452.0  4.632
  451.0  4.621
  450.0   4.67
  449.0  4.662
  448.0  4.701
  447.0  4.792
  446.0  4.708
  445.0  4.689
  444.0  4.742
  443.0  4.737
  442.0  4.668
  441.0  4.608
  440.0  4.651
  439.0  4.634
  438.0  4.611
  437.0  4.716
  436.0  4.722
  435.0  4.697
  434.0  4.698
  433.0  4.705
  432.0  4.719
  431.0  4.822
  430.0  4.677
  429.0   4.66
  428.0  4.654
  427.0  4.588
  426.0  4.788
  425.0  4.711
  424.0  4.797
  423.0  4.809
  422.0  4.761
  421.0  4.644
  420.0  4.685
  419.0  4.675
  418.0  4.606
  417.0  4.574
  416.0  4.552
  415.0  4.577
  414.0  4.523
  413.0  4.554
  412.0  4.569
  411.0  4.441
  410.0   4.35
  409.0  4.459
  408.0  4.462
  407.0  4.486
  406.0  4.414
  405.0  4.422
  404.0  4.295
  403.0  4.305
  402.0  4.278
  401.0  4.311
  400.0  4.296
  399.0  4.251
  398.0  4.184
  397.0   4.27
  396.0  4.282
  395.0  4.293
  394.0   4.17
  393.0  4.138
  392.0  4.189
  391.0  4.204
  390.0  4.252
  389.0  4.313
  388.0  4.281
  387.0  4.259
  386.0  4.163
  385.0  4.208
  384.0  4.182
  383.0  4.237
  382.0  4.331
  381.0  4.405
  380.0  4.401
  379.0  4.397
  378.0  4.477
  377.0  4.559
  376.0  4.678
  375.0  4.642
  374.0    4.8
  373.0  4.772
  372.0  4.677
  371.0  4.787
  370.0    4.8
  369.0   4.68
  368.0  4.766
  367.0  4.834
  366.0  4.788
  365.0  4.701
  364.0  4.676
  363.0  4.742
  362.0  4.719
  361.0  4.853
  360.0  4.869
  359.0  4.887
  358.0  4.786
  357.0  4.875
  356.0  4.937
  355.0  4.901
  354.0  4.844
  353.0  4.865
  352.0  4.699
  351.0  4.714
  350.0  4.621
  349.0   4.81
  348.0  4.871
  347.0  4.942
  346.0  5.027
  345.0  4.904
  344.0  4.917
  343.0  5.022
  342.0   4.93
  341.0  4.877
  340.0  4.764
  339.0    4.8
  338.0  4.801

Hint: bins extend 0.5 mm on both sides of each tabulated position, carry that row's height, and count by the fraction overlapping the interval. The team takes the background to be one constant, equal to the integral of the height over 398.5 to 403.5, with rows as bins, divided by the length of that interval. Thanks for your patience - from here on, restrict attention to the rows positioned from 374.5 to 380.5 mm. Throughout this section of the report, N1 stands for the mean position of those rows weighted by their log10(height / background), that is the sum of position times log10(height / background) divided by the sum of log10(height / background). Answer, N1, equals 376.8 mm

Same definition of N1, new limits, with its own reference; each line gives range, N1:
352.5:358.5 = 355.5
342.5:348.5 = 345.4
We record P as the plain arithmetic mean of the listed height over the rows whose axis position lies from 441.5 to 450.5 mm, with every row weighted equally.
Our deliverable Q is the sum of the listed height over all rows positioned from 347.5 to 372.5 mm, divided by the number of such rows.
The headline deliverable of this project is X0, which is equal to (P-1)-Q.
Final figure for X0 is -1.08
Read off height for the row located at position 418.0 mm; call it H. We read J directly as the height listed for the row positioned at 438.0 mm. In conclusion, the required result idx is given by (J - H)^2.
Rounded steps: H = 4.606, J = 4.611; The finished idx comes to 0.000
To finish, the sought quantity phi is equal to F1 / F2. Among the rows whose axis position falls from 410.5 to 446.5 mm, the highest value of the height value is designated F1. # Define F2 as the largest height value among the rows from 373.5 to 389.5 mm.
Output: 1.00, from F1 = 4.822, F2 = 4.8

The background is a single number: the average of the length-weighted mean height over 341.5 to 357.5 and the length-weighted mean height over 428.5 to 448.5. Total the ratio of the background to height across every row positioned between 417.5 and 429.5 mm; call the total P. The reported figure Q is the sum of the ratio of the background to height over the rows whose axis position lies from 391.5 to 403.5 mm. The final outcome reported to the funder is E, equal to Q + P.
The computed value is 25.7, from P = 12.2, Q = 13.5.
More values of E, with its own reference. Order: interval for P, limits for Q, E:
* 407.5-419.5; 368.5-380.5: 25.1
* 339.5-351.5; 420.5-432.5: 24.0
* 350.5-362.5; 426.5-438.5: 24.1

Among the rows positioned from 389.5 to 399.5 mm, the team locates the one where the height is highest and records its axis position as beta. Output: 395.0 mm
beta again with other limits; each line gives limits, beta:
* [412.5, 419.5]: 419.0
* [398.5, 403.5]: 401.0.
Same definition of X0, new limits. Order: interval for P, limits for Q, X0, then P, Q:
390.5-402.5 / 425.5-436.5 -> -1.46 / 4.2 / 4.70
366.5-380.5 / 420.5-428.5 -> -1.06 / 4.7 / 4.72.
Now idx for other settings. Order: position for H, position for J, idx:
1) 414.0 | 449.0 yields 0.019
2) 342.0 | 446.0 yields 0.049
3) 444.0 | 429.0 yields 0.007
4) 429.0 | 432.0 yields 0.003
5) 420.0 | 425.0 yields 0.001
